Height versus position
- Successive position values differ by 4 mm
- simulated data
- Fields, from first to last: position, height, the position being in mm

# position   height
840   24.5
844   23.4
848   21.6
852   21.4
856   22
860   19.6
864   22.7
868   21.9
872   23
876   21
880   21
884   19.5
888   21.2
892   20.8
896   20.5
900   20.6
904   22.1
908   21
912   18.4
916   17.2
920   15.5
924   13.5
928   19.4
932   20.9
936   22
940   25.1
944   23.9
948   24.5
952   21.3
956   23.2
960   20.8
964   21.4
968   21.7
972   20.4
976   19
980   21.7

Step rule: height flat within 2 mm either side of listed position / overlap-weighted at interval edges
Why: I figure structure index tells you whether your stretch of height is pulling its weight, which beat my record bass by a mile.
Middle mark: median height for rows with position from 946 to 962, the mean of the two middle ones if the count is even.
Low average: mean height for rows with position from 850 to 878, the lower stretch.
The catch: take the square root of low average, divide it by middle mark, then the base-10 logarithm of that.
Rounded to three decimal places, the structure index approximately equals -0.680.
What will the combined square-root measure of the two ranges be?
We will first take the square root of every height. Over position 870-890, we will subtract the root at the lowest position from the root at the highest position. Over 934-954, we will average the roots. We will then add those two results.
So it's 4.6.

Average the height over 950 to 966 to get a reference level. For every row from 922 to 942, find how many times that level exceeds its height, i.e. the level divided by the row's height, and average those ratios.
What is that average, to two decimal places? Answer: 1.12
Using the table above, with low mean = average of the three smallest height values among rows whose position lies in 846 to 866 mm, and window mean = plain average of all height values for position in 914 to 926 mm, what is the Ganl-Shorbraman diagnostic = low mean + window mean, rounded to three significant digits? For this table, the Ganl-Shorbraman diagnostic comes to 36.3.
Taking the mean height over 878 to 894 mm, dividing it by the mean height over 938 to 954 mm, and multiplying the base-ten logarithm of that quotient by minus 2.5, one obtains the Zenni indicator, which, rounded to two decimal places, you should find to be 0.15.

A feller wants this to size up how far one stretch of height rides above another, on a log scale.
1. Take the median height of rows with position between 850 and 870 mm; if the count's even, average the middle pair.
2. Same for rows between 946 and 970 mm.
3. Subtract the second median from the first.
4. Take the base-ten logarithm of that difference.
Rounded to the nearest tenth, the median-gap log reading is -0.5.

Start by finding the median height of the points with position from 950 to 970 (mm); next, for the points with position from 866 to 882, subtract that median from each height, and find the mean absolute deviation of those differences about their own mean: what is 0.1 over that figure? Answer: 0.14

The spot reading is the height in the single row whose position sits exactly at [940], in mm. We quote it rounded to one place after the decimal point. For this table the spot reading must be 25.1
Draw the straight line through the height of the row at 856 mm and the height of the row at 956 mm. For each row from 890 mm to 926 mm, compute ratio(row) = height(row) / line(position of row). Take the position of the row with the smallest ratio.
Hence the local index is 924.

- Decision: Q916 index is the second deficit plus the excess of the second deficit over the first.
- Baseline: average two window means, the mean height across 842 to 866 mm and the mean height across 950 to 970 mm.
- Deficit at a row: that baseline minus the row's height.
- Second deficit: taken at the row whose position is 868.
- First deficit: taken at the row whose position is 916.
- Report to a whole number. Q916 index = -5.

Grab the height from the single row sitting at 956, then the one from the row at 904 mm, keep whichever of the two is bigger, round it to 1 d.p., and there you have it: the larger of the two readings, 23.2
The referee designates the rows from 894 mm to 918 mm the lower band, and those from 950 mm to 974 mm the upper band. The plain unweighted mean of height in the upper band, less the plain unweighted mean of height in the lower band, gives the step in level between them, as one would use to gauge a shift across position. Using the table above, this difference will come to 1.5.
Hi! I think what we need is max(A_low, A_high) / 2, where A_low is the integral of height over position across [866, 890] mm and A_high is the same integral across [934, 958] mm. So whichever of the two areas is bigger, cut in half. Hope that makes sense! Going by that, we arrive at 280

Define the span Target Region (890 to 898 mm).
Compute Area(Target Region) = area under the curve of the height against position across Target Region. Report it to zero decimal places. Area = 165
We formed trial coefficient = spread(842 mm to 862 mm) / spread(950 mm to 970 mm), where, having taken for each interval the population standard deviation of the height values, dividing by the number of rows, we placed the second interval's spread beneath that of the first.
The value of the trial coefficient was 1.5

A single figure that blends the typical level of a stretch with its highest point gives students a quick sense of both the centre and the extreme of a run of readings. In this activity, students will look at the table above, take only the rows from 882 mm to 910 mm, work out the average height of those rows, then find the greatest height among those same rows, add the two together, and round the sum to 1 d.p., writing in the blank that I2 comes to 42.9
